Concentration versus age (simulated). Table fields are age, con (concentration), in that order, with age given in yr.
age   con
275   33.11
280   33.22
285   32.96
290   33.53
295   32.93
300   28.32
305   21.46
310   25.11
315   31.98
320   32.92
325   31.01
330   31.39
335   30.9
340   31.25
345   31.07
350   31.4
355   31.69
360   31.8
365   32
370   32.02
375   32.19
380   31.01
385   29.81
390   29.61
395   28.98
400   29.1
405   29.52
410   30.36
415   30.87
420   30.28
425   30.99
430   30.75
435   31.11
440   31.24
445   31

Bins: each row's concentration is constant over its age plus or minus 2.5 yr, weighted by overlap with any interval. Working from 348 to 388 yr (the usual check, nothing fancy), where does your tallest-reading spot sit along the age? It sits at 375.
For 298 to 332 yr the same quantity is 320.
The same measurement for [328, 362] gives 360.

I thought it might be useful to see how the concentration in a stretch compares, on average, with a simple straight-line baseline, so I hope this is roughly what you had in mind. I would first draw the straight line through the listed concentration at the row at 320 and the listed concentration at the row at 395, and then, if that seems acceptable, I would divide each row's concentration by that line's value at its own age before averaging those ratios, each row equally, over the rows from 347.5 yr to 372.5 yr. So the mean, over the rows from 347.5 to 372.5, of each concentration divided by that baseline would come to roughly 1.03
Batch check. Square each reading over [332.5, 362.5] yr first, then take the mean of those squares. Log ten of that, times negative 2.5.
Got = -7.48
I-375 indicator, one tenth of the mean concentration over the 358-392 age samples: 3.12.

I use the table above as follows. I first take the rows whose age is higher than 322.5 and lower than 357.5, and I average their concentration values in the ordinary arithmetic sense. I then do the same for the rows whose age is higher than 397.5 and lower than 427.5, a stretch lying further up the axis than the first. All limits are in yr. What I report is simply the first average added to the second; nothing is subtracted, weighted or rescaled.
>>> 61.4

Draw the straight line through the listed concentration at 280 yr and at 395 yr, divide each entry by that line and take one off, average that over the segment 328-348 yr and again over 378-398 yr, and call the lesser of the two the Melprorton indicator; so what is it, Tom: 0.00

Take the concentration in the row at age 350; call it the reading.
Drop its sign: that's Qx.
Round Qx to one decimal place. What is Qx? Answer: 31.4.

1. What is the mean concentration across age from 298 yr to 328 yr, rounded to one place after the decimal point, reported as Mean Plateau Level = 28.5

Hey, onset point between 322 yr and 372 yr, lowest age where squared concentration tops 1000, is 355 yr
